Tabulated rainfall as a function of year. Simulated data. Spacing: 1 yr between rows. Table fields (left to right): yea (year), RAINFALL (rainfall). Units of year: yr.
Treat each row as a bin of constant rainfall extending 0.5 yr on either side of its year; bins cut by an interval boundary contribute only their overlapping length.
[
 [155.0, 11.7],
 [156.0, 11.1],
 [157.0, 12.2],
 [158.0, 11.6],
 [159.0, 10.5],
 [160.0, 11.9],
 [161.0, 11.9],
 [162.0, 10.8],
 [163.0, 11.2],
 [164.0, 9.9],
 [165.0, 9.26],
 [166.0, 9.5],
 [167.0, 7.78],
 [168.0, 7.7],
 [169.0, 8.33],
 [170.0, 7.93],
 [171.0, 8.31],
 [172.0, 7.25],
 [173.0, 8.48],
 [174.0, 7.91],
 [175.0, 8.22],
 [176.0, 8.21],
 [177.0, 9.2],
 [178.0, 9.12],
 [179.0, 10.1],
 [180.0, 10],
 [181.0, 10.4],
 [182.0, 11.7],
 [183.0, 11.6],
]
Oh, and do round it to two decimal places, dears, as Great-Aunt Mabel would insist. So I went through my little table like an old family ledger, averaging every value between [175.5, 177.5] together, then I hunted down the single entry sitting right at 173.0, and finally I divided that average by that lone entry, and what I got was 1.03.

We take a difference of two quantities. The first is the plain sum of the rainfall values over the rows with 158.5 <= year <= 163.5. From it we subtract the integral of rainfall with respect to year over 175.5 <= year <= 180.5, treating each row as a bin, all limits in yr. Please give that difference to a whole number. 10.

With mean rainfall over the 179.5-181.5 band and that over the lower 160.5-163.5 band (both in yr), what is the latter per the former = 1.11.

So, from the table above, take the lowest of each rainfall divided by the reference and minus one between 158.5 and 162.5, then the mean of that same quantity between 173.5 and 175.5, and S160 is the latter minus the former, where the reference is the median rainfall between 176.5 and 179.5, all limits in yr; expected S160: -0.26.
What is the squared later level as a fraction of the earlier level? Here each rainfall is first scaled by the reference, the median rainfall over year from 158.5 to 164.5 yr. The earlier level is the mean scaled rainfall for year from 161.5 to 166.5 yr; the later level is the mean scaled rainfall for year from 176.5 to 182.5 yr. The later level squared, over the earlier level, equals 0.9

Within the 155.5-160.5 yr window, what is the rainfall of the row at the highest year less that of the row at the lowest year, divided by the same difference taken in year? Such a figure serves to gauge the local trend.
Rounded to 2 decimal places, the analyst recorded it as 0.20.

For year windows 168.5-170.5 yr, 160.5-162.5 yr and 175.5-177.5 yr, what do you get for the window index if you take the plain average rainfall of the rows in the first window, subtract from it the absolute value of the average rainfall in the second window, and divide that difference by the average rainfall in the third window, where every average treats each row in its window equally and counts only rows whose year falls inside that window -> -0.37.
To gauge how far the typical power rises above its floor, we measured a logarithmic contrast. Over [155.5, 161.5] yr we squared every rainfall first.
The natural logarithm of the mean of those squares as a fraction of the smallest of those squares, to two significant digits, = 0.19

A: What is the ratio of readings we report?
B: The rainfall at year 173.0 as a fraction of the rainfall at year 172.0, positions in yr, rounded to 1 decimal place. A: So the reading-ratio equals 1.2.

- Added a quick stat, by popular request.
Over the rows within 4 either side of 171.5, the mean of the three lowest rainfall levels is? 7.62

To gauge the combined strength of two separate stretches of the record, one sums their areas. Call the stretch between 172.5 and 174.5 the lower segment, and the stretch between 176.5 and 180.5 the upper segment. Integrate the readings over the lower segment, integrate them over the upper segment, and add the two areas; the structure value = 55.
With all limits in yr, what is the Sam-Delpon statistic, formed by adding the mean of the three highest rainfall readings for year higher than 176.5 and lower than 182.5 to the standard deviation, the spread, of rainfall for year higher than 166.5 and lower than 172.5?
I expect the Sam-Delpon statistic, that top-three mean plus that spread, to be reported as 11.1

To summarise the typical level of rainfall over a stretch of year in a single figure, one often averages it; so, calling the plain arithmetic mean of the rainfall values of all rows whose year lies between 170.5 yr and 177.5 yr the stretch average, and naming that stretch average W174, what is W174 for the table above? 8.2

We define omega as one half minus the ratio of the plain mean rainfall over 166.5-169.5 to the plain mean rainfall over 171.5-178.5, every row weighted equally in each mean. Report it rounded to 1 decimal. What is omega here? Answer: -0.5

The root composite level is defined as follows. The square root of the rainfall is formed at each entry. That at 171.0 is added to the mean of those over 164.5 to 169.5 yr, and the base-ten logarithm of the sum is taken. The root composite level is 0.763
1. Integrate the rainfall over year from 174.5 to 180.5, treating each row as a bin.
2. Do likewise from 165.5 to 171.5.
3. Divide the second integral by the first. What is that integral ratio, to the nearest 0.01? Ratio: 0.90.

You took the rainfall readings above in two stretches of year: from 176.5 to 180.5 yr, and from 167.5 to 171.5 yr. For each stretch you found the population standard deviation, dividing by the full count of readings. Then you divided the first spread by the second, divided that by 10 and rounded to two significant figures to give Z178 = 0.17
